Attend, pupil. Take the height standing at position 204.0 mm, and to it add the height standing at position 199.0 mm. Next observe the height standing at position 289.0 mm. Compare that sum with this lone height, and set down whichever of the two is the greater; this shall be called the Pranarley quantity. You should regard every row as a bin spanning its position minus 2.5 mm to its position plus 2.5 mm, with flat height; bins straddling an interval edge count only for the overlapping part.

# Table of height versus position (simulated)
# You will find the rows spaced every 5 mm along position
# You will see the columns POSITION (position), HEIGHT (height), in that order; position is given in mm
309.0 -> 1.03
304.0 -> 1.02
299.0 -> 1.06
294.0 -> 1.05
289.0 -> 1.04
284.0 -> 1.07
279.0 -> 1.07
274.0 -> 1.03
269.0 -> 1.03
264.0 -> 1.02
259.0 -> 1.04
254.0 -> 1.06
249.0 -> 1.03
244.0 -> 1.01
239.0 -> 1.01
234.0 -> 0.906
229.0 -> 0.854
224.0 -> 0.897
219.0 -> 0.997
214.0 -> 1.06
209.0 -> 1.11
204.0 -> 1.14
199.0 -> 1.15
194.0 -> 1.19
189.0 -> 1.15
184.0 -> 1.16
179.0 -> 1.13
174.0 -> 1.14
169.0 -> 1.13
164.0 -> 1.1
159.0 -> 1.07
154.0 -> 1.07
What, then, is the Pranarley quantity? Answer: 2.29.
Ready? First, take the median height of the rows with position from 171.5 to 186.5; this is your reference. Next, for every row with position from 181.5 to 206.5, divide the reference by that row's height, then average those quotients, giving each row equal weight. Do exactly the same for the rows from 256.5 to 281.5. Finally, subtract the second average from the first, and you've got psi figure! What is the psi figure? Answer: -0.11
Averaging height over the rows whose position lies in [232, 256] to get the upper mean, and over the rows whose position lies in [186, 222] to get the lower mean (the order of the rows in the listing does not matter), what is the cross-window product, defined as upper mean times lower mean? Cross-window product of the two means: 1.12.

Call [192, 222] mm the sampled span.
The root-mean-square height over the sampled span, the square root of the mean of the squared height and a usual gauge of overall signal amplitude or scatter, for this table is 1.11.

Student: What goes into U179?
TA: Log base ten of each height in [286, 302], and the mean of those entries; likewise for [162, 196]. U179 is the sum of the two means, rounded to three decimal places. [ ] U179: 0.079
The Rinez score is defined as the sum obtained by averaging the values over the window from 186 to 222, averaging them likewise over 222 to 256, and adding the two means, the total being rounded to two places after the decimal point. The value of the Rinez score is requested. 2.08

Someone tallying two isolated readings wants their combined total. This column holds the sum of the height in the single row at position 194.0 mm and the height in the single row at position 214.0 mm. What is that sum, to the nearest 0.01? 2.25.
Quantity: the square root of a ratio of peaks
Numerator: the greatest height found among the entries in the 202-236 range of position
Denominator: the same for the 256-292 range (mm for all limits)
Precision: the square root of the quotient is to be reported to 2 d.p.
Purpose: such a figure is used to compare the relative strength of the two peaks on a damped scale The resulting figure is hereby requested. 1.03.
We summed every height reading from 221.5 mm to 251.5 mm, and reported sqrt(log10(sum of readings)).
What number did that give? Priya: 0.87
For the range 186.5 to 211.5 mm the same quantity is 0.87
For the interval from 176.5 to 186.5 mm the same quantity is 0.60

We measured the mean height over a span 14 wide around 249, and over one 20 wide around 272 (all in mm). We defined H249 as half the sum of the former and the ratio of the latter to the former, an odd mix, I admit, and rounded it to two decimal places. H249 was 1.02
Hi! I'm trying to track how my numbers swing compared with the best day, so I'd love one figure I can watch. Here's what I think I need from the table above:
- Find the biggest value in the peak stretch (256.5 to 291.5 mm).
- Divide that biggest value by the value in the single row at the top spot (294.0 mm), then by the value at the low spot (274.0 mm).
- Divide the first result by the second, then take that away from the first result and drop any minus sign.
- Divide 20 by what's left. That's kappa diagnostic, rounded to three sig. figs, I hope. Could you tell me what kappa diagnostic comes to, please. 525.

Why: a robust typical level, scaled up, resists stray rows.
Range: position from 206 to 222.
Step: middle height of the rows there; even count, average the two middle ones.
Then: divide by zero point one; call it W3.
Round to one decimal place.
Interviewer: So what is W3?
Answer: 10.6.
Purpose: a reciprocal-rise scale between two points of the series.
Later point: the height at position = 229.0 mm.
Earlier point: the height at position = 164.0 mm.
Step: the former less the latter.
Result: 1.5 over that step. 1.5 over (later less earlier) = -6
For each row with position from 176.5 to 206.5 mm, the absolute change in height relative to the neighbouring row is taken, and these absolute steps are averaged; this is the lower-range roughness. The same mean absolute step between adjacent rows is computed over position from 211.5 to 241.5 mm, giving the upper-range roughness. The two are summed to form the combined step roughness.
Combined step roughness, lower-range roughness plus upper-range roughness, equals 0.098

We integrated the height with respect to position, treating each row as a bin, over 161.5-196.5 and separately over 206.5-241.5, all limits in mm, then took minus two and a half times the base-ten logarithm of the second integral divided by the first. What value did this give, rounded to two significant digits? 0.17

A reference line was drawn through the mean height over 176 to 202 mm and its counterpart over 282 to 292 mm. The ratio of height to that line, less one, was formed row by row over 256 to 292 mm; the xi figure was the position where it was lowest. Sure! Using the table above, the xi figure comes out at 264.0 mm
